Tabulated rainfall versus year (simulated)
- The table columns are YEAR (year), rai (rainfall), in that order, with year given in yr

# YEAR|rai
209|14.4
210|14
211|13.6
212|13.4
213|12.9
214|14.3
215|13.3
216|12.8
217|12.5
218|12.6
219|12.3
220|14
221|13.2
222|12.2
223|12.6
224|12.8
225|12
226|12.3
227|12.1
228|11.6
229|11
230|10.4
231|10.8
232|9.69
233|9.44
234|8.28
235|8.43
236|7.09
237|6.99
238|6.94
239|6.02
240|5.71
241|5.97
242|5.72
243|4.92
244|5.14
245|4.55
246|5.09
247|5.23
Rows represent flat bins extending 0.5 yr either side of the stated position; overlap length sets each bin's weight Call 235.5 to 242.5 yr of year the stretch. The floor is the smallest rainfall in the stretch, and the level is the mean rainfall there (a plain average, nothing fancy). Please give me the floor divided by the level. 0.899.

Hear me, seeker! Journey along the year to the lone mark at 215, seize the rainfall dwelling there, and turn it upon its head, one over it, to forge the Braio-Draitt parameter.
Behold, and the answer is 0.075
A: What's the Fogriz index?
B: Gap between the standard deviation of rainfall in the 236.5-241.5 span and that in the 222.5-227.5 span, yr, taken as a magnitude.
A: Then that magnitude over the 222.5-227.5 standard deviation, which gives 0.77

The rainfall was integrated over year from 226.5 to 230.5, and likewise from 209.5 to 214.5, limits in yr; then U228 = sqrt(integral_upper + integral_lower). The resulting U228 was 10.6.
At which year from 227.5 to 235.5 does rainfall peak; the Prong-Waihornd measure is 228 yr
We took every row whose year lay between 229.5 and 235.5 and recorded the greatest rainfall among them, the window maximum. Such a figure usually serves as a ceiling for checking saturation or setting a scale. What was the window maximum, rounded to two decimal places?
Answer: 10.80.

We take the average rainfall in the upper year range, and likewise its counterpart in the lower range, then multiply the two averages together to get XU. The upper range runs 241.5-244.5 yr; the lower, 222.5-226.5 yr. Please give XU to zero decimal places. 65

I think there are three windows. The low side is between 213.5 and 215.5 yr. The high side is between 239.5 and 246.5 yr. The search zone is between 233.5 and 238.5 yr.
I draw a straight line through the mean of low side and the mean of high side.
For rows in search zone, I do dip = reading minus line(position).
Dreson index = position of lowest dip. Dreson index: 236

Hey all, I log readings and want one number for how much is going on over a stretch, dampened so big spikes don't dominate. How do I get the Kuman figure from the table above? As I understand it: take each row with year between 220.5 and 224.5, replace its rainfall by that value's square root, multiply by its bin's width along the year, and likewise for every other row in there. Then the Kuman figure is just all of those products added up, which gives 14.3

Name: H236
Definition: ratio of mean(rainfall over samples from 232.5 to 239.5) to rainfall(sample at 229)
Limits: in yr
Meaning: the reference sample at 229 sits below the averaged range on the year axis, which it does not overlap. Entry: 0.69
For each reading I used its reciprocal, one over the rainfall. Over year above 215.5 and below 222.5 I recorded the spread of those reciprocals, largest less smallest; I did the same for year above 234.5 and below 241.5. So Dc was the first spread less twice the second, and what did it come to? -0.10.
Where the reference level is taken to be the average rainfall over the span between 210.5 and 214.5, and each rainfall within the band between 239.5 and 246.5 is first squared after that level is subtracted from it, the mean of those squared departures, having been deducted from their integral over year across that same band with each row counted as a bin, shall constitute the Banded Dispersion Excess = 410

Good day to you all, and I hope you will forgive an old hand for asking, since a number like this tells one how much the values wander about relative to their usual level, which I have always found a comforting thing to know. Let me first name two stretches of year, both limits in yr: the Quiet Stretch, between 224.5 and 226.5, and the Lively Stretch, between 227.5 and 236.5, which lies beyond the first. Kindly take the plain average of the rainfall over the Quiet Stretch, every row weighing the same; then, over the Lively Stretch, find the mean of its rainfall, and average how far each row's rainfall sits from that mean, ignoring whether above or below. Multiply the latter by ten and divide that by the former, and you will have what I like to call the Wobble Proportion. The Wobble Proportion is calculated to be 1.0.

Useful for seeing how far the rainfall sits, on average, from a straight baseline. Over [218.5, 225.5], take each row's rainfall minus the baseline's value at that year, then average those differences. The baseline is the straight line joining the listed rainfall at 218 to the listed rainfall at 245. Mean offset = 1.3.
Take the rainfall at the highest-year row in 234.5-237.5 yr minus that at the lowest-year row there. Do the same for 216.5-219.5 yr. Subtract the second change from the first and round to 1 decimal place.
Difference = -1.2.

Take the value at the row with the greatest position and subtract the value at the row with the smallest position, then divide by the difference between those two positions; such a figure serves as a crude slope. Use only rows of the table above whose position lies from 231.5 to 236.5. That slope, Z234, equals -0.65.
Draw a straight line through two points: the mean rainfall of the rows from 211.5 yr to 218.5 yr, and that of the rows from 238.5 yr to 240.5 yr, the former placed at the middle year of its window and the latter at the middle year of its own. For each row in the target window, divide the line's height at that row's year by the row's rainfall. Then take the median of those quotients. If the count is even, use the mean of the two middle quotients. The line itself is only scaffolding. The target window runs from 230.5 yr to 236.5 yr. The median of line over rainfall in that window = 0.84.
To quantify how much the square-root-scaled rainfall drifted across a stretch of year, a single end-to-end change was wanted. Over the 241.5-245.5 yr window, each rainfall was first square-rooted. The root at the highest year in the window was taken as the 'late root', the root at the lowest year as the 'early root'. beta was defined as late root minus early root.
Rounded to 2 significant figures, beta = -0.26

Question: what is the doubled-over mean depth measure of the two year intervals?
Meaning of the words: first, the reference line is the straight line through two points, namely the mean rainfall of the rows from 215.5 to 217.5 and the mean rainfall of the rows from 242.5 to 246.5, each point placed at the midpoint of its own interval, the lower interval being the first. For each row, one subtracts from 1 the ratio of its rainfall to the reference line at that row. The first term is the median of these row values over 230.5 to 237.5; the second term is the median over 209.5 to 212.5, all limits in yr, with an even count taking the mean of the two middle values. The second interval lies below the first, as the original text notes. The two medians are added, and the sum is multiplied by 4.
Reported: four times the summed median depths -0.3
